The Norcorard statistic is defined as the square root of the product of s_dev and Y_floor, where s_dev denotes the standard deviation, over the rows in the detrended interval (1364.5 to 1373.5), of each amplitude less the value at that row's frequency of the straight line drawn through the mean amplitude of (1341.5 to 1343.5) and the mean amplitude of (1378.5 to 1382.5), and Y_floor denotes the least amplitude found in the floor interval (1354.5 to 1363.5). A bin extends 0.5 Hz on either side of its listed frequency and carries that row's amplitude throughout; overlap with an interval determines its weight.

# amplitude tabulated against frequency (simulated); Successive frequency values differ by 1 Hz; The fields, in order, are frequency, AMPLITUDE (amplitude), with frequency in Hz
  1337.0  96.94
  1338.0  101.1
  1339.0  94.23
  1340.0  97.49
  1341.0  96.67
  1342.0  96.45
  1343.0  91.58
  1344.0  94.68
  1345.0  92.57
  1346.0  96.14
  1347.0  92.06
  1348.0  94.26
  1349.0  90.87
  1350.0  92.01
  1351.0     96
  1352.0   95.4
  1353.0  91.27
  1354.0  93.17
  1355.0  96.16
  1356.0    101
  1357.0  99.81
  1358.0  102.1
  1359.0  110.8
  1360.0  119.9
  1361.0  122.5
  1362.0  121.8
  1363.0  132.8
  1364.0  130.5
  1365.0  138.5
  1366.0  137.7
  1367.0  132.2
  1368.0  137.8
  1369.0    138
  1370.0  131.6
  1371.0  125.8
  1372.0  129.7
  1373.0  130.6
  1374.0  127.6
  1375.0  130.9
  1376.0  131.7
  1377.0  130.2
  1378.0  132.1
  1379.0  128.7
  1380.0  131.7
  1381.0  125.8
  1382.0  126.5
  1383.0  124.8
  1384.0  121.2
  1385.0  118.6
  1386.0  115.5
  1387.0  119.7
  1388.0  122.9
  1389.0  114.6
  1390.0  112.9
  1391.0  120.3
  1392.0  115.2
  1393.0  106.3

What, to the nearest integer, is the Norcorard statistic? 25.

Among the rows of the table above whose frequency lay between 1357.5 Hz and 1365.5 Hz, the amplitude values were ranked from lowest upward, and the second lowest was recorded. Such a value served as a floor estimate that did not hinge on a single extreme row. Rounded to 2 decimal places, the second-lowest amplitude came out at 110.80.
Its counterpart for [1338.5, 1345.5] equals 92.57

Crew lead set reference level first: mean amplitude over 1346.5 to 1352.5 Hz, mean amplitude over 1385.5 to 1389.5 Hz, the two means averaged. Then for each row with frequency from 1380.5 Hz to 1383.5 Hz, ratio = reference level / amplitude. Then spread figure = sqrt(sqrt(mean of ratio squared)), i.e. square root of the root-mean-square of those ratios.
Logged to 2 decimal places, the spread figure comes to 0.92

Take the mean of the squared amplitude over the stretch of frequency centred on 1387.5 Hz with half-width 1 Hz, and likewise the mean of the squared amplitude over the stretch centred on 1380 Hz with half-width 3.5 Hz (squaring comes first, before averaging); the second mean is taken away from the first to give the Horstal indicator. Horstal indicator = -1814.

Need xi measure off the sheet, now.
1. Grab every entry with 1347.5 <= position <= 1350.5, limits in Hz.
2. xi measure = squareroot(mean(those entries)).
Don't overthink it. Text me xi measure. 9.6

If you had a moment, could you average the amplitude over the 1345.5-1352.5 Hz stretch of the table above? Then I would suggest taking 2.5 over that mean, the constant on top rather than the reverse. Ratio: 0.0266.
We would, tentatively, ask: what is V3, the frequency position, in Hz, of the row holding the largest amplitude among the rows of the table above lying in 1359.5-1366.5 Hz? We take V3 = 1365.0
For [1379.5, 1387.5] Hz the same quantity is 1380.0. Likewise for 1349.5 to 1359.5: 1359.0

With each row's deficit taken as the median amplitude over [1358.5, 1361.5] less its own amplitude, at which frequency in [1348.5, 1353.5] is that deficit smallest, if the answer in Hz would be 1351.0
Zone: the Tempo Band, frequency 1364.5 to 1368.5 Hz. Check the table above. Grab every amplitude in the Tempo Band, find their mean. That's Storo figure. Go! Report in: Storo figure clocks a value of 137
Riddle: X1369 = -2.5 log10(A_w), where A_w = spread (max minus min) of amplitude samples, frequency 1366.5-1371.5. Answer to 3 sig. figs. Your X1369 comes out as -2.72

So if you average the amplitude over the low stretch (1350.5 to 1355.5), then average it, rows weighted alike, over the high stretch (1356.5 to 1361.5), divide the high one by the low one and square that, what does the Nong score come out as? 1.38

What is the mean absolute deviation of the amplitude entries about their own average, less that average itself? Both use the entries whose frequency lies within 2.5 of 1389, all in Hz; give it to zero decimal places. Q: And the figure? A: -115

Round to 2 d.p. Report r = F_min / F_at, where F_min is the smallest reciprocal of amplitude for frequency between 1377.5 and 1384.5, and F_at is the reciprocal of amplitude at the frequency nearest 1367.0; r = 1.00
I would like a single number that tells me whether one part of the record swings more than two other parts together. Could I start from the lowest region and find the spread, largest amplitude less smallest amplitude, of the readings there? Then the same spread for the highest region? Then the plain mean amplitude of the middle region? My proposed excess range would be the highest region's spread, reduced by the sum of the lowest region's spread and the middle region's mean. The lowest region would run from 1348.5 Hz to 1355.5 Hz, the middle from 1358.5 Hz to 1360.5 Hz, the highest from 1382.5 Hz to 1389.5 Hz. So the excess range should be -110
